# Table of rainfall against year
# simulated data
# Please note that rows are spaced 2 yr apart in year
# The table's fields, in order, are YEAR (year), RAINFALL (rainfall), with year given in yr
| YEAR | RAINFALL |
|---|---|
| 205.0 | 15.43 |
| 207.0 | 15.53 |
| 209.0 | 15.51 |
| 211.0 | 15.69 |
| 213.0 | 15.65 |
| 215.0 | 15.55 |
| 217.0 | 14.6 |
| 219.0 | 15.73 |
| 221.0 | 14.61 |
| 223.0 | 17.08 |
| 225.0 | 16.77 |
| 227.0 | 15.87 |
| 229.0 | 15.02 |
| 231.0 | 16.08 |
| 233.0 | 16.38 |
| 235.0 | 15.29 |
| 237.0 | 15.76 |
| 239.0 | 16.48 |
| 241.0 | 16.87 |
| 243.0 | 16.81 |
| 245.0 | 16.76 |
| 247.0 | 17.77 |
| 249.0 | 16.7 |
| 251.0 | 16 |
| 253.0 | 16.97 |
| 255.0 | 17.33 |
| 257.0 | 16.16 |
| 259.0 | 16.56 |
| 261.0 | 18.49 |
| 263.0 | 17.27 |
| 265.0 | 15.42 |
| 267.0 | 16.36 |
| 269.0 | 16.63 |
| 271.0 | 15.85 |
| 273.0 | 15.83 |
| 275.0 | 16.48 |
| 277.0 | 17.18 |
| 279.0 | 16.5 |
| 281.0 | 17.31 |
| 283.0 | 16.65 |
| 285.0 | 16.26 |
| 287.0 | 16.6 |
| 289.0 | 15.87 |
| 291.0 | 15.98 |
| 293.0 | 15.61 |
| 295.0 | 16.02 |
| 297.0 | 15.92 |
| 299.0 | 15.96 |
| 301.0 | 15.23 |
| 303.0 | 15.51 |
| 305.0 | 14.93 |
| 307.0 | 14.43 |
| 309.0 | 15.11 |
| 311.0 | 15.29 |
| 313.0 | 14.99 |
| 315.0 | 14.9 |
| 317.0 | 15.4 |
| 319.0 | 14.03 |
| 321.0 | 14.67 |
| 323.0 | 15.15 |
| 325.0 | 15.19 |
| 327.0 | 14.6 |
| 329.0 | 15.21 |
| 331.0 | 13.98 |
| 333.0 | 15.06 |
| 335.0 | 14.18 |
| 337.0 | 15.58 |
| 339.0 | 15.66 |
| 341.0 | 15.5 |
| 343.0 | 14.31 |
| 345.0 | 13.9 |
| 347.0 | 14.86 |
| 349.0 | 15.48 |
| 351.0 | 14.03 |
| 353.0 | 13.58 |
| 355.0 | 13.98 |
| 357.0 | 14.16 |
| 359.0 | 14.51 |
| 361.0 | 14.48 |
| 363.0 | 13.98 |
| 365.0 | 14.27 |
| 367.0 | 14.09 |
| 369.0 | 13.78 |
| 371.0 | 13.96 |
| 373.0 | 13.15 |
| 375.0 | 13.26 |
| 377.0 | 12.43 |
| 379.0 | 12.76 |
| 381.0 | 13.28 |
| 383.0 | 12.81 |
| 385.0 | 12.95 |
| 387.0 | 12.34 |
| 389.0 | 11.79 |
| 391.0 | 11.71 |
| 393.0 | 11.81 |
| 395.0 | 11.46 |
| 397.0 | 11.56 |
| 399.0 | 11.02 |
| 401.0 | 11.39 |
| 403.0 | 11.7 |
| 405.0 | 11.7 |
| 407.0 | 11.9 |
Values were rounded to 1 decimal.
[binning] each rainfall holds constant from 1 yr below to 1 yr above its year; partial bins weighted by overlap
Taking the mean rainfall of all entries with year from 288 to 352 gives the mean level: 15.1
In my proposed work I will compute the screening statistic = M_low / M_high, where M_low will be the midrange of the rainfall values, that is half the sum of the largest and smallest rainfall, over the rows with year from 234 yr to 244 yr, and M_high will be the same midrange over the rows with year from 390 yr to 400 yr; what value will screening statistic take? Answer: 1.4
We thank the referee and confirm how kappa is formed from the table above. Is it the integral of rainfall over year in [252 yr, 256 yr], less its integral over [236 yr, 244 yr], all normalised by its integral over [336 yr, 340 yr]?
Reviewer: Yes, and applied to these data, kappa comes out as -1.0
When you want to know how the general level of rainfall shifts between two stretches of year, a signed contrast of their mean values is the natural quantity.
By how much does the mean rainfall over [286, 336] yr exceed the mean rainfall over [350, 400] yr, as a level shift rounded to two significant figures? 2.1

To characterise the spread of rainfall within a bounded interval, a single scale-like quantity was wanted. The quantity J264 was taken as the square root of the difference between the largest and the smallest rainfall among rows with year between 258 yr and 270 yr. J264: 1.8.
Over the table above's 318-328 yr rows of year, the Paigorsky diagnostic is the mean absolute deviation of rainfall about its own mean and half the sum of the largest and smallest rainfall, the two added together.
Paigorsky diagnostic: 15.0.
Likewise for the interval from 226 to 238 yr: 16.1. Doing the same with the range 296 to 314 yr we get 15.6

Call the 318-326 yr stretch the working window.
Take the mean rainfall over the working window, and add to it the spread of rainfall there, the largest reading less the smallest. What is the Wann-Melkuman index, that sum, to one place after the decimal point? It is 15.9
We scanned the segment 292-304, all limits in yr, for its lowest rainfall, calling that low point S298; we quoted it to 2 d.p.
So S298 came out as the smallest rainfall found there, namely 15.23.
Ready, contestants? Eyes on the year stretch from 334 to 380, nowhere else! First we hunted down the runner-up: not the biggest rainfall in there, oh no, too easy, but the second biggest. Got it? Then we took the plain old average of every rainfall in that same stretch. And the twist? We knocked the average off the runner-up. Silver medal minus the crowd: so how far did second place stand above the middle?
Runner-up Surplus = 1.41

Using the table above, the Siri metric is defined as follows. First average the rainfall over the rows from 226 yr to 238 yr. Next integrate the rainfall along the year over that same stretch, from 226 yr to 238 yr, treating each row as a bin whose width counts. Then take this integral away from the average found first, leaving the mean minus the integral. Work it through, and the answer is -173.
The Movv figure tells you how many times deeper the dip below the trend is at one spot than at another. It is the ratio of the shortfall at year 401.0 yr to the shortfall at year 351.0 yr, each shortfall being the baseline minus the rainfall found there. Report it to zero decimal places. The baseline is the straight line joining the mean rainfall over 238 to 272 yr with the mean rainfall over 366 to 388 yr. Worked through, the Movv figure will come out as -10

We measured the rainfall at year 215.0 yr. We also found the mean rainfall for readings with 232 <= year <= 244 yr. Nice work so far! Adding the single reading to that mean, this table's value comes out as 31.8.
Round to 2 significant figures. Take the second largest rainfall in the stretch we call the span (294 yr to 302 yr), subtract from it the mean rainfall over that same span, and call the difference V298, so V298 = 0.18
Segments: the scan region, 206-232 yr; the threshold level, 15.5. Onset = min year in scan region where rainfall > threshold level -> 207.0 yr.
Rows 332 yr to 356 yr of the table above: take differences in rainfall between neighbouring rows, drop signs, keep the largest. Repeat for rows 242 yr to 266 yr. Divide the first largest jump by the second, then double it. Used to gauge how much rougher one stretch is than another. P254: 1.5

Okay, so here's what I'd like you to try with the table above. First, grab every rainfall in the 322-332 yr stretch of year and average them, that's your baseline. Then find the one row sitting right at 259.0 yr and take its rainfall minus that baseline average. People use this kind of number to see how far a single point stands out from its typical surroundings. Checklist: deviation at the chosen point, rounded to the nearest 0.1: 1.7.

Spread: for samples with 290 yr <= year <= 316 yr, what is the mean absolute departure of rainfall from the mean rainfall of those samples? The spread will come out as 0.42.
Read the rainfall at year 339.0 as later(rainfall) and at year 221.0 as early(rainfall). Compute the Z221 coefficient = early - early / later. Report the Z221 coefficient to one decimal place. 13.7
